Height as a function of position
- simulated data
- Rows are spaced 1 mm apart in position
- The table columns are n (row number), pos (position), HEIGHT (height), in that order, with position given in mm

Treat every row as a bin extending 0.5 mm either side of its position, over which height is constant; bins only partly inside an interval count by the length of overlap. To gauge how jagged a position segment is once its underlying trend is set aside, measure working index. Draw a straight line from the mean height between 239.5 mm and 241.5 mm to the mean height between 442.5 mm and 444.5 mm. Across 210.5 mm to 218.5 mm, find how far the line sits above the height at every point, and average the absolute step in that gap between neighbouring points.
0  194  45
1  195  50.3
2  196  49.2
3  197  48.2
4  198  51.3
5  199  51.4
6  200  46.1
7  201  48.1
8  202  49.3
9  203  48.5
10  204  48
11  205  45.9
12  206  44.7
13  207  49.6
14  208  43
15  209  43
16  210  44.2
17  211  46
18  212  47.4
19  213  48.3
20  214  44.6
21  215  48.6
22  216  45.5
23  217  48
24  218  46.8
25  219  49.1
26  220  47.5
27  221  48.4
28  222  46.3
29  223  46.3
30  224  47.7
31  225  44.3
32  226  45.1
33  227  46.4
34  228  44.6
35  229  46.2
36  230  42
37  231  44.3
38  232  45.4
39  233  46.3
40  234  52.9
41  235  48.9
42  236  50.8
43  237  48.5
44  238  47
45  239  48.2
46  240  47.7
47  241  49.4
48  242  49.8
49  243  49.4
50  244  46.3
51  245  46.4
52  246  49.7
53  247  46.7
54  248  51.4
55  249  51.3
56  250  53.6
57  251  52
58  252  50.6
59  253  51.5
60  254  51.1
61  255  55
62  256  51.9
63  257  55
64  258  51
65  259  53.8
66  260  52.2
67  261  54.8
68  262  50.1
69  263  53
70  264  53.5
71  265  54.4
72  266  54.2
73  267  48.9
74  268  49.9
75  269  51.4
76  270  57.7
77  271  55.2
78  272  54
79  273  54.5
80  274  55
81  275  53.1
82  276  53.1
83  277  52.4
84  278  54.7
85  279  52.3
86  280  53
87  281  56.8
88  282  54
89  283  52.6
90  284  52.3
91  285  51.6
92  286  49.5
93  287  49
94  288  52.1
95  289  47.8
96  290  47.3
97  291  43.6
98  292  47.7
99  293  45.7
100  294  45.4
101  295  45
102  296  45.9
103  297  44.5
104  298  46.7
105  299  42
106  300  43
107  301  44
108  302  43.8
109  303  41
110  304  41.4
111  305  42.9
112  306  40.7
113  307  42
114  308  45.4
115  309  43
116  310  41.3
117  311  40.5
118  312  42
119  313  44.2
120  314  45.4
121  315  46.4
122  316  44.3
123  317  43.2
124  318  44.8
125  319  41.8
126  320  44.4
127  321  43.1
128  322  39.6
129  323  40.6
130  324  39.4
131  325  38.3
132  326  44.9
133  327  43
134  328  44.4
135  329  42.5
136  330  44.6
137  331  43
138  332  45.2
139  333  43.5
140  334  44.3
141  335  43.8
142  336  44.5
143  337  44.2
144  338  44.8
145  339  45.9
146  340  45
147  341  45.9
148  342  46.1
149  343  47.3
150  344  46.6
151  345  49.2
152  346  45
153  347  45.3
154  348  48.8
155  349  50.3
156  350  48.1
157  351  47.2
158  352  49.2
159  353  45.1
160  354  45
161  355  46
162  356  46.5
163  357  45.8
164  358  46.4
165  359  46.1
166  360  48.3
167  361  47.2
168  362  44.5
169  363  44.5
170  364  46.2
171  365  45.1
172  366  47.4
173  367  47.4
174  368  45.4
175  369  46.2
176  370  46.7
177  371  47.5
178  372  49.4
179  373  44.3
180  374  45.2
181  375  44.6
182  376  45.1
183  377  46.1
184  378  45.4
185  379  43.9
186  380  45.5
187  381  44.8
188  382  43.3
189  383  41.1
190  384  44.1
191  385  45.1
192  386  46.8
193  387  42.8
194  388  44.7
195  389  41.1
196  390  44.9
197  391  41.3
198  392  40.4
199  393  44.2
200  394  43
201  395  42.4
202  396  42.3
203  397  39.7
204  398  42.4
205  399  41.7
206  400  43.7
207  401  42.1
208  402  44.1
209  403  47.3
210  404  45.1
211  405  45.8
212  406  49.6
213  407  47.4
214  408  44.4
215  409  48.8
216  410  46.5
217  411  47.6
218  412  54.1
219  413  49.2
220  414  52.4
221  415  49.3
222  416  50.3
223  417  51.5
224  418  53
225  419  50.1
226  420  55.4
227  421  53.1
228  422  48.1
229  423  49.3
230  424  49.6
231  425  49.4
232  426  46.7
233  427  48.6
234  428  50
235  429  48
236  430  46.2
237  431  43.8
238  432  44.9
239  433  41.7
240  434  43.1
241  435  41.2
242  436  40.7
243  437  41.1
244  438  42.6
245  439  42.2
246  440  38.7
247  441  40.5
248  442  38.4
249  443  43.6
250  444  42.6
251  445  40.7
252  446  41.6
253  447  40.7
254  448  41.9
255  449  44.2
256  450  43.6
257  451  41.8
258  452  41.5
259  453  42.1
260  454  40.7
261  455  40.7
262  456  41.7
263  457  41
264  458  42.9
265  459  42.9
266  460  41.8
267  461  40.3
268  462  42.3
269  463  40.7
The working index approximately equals 2.4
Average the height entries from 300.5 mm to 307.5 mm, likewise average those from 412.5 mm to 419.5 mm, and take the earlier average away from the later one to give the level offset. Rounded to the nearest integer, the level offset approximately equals 9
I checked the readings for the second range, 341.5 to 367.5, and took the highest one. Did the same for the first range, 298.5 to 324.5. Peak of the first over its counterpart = 0.92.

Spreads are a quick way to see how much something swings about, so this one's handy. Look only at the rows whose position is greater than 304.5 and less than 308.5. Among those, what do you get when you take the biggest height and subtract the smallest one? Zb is 4.7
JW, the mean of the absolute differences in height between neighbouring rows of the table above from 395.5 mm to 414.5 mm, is 2.7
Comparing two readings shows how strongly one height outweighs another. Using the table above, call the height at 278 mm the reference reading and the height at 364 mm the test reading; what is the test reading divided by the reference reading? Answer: 0.84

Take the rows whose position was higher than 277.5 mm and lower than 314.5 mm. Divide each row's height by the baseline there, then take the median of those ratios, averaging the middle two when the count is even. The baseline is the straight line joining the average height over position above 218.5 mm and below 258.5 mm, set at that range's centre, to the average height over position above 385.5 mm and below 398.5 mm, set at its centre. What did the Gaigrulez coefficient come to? 0.98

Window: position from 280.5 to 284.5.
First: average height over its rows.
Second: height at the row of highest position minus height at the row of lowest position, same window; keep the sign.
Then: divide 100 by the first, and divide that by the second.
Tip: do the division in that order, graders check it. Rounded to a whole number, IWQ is 0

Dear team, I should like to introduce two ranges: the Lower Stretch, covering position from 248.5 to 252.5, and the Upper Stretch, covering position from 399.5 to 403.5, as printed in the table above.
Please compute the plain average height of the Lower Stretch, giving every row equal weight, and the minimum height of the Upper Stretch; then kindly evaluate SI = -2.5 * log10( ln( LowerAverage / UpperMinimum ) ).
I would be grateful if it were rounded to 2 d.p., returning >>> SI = 1.70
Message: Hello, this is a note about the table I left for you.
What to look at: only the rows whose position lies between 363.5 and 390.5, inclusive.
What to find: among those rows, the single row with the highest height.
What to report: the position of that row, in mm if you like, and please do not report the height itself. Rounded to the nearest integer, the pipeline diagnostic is 372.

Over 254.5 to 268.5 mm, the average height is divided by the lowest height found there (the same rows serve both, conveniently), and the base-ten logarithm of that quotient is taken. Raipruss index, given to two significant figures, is 0.032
